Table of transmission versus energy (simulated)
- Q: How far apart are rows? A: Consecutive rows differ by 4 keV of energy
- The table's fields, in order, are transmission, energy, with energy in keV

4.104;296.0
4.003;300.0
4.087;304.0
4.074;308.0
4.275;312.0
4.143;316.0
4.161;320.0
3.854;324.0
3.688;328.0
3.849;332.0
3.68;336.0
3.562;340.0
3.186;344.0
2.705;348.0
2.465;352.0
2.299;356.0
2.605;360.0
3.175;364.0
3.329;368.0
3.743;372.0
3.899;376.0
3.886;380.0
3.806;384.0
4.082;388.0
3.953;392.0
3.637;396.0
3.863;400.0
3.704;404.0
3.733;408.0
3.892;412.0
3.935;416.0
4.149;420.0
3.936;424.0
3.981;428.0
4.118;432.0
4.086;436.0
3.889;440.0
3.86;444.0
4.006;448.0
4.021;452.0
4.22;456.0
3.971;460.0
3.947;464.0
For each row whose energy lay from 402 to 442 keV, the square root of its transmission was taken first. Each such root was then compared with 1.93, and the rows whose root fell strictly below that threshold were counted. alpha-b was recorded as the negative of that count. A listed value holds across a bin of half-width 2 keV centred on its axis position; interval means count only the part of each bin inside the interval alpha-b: -1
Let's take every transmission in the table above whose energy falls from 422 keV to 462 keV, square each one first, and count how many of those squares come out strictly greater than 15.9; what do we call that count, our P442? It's 5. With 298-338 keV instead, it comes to 6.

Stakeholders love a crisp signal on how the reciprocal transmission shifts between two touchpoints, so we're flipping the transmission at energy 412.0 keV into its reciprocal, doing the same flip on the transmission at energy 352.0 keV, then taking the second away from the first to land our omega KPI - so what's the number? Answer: -0.15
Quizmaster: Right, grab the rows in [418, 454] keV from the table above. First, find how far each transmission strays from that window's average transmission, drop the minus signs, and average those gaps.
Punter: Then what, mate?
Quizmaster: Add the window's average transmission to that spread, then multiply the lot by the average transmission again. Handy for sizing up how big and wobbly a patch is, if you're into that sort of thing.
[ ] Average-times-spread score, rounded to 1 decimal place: 16.4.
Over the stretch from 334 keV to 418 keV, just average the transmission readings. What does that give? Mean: 3.5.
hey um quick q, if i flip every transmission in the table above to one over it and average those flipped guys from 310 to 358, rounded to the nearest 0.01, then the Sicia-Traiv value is 0.30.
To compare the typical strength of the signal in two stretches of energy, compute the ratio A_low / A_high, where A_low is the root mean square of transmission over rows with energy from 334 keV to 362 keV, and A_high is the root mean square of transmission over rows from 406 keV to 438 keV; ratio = 0.75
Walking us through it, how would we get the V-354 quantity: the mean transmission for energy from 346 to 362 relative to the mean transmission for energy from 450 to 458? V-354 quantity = 0.61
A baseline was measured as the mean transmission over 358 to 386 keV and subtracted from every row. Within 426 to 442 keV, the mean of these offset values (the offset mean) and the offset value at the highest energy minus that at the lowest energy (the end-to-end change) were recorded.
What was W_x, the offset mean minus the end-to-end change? 0.6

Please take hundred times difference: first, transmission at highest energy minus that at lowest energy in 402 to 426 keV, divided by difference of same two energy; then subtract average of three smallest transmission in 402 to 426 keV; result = -376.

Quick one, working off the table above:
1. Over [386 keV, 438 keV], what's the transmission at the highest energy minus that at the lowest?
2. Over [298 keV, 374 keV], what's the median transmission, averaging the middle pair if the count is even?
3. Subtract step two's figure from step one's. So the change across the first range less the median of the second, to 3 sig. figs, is -3.68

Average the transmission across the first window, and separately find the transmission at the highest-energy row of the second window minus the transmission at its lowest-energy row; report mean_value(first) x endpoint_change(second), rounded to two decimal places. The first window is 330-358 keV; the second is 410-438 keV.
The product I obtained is 0.60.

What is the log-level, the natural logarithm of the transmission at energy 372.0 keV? 1.32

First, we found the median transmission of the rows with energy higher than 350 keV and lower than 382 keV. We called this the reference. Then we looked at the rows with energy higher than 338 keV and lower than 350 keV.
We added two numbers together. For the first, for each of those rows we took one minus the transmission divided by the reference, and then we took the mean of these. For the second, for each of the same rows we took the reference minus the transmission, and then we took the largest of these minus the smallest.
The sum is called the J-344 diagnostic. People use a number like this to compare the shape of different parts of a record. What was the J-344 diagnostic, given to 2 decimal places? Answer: 0.89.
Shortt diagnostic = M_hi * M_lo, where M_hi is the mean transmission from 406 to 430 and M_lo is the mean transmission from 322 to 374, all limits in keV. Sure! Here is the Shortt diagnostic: 12.8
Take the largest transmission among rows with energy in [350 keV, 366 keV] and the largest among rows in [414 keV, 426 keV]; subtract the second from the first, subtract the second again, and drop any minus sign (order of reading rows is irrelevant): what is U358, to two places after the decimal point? 5.12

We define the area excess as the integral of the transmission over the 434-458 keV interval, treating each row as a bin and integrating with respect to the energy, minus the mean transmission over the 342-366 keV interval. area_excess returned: 93.6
